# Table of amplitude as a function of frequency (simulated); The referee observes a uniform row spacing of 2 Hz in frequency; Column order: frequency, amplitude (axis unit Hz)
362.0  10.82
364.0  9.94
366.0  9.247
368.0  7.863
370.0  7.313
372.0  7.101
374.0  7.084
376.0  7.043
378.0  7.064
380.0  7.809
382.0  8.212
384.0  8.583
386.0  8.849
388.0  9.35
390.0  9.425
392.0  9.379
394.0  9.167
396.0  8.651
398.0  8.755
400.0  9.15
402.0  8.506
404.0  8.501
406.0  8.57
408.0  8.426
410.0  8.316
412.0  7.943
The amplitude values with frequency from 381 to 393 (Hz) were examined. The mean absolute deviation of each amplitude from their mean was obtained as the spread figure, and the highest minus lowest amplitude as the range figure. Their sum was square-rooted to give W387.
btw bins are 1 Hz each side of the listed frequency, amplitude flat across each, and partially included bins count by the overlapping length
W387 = 1.28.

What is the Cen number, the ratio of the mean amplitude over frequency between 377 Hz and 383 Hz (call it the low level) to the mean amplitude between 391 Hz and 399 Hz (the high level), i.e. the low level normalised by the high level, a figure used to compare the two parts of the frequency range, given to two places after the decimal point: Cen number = 0.86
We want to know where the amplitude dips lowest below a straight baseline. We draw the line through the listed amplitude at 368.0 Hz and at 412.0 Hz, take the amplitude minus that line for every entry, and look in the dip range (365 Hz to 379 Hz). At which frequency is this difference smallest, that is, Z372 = 376.0 Hz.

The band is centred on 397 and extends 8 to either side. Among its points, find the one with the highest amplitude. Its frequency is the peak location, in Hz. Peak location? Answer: 390.0 Hz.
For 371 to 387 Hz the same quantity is 386.0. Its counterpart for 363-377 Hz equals 364.0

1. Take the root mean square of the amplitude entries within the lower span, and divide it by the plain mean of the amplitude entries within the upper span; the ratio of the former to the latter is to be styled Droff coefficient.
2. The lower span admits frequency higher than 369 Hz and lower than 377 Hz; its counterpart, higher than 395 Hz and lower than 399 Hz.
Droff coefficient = 0.82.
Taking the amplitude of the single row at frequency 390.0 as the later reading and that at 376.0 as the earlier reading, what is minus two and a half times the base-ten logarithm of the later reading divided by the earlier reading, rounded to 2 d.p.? -0.32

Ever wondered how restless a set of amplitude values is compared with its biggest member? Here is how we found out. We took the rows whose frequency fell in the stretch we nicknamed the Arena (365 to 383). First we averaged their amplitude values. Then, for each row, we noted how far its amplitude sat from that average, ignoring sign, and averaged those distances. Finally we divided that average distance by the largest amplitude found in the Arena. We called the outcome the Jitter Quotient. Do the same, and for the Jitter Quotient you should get 0.062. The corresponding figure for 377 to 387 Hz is 0.060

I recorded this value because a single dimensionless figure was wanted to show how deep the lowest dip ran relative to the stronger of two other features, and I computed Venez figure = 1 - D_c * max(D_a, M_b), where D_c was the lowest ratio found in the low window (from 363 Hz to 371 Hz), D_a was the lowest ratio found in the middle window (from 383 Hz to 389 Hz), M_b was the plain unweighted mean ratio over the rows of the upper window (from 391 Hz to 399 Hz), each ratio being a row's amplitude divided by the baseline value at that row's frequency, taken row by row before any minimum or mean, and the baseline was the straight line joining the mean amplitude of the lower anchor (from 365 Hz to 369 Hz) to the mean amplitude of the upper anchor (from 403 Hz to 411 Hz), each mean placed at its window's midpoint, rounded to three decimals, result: 0.094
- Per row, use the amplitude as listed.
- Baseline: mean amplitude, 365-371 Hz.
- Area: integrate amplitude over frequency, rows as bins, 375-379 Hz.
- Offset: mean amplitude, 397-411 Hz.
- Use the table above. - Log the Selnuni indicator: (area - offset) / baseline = 2.4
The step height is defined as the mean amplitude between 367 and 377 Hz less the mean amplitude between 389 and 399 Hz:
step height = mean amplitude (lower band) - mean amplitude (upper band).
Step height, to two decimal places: -1.79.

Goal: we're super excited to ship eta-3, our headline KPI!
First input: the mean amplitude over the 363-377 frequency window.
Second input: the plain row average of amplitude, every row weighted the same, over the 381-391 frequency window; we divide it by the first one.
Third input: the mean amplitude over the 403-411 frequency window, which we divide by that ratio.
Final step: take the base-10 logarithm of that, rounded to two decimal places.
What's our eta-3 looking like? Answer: 0.88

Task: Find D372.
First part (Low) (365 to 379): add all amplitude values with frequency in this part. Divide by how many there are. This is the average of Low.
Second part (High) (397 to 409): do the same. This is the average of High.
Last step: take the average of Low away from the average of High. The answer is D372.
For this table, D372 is 1.1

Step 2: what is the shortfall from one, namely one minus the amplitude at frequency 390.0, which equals -8.4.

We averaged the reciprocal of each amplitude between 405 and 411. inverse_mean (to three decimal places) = 0.119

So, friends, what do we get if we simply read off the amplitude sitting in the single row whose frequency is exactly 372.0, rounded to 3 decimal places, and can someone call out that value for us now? 7.101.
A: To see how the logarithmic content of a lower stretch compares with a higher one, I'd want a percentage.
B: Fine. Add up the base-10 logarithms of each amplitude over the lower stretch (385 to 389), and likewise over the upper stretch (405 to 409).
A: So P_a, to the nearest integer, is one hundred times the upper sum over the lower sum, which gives 97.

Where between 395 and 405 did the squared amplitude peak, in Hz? 400.0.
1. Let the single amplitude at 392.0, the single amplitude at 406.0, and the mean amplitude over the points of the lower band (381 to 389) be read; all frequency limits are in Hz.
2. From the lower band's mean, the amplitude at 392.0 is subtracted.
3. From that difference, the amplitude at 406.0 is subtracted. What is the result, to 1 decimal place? -9.2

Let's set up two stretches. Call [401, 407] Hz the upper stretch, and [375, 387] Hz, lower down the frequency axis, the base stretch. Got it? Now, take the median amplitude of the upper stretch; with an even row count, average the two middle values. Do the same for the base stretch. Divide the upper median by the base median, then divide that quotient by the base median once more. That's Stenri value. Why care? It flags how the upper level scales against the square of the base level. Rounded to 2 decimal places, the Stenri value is 0.13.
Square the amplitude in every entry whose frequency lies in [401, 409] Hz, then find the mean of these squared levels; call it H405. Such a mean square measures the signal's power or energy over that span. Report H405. 72.3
